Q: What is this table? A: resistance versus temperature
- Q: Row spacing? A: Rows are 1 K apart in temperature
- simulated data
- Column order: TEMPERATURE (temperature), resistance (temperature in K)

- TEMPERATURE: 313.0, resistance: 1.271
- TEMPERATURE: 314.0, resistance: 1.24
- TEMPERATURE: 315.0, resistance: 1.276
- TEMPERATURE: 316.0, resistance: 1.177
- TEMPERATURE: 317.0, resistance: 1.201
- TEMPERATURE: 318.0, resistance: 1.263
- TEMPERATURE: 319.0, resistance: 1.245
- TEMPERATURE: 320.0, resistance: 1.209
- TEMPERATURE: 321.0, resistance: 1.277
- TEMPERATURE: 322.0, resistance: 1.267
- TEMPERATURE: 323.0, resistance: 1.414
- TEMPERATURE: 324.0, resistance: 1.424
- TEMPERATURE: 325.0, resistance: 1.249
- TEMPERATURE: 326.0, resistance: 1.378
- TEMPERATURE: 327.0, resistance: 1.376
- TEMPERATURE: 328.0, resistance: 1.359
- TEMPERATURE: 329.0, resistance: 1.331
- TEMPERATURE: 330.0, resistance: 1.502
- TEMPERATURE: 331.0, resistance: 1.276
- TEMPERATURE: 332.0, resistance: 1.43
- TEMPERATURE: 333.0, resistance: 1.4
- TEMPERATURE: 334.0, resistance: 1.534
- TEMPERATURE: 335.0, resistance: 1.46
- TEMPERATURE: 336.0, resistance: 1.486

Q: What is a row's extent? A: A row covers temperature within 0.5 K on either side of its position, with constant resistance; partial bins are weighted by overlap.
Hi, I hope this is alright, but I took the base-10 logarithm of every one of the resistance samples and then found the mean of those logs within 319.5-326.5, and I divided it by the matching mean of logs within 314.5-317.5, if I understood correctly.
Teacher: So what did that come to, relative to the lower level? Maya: 1.39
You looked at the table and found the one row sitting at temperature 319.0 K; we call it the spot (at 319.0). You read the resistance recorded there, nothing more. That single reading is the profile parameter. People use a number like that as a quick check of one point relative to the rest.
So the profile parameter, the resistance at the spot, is 1.245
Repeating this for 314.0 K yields 1.24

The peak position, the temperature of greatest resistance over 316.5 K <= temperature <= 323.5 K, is 323.0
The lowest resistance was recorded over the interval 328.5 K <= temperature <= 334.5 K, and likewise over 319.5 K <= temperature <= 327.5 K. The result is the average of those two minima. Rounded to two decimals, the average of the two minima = 1.24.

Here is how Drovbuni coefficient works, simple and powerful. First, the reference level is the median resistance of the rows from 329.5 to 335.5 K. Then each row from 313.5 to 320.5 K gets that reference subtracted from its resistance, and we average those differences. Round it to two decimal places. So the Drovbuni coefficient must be -0.21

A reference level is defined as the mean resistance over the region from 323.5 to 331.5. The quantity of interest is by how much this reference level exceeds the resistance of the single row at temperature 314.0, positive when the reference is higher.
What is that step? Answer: 0.12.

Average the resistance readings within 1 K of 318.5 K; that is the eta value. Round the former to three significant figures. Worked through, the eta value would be 1.25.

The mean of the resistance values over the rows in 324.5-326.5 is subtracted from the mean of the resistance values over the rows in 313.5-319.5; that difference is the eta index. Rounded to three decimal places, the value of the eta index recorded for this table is -0.080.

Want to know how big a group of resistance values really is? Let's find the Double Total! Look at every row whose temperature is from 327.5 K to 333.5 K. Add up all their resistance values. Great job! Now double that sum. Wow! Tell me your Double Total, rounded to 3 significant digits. 16.6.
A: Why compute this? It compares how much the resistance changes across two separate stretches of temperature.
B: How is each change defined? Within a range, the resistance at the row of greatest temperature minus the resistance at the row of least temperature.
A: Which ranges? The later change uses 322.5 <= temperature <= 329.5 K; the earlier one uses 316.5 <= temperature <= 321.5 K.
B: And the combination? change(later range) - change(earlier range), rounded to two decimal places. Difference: -0.16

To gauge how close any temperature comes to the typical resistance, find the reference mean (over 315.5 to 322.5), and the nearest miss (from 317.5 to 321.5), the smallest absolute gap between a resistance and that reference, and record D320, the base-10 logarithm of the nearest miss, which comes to -1.96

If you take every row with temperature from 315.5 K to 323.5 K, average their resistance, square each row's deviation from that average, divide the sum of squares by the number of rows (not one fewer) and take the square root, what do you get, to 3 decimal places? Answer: 0.068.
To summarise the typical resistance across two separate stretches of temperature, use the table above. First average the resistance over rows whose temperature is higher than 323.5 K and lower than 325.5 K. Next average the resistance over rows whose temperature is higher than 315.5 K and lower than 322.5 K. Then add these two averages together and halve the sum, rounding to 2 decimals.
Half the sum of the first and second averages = 1.29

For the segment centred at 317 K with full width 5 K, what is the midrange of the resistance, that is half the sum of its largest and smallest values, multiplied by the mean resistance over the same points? 1.51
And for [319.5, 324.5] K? 1.74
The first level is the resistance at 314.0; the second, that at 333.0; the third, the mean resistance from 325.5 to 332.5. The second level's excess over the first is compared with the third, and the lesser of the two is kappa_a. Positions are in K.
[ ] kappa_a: 0.160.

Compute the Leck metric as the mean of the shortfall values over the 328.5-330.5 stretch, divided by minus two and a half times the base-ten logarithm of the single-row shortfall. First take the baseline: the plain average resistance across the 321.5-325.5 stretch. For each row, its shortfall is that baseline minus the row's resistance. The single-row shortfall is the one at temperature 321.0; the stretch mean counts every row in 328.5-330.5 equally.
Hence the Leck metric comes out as -0.03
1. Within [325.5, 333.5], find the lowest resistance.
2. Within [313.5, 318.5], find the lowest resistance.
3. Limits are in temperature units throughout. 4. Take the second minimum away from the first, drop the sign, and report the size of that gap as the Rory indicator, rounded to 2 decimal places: 0.10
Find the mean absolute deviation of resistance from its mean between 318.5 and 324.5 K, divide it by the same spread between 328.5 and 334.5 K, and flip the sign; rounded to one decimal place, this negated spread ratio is -1.0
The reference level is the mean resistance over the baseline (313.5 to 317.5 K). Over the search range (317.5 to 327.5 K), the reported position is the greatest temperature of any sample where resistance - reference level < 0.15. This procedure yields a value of 325.0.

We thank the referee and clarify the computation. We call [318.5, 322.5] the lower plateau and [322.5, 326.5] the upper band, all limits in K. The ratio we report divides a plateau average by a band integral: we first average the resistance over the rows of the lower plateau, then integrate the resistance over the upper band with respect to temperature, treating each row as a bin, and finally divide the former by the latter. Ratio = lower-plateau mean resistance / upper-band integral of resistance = 0.229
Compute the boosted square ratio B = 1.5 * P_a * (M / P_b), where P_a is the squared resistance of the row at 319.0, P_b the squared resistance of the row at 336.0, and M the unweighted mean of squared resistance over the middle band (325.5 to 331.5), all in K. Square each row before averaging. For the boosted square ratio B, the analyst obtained 1.98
